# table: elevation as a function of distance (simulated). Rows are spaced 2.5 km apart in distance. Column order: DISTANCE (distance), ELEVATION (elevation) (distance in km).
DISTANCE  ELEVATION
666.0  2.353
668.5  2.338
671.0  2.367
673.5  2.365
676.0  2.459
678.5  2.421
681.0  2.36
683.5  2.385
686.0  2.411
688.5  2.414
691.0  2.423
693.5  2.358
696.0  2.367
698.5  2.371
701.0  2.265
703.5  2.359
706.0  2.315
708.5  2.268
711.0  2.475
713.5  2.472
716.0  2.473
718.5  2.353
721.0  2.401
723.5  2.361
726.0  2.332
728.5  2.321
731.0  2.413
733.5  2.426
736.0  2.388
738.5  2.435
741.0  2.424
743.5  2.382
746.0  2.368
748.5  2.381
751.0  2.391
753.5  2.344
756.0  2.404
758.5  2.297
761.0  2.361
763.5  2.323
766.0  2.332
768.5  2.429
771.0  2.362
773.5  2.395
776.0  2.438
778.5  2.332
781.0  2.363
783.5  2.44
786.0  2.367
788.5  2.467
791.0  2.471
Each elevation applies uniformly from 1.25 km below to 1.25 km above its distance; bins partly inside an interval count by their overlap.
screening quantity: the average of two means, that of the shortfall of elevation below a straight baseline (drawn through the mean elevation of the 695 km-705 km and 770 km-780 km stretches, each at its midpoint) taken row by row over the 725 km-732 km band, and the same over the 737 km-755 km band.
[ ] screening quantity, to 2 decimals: -0.01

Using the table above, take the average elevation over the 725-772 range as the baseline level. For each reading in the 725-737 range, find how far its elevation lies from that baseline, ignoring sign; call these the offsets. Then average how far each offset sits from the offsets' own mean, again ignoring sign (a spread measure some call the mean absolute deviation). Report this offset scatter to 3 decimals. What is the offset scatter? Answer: 0.011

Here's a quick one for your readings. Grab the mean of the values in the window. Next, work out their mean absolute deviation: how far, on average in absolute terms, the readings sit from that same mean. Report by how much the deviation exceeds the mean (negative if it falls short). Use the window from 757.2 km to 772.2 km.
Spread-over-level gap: -2.32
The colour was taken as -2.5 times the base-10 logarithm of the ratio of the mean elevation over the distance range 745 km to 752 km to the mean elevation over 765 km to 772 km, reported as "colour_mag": 0.00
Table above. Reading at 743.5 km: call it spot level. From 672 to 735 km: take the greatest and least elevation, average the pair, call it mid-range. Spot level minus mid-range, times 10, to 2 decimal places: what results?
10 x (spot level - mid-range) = 0.12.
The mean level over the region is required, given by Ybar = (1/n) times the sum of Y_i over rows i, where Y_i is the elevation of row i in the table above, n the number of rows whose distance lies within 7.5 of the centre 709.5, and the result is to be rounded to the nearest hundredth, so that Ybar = 2.39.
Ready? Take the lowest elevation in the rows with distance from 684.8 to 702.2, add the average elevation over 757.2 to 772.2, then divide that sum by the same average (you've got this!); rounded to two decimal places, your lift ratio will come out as 1.96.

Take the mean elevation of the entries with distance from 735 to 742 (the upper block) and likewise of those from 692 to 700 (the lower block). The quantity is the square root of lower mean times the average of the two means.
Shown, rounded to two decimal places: 2.38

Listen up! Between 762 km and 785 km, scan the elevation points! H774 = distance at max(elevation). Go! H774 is 783.5 km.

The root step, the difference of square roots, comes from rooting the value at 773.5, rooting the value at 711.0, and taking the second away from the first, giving -0.026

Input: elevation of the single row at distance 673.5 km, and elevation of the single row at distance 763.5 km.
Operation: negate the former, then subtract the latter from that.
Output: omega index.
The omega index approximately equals -4.69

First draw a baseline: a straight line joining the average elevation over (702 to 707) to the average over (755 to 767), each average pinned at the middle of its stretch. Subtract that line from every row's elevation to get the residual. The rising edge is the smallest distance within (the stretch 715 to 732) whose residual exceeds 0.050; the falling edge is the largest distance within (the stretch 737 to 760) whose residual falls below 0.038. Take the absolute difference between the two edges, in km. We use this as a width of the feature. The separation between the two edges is 42.5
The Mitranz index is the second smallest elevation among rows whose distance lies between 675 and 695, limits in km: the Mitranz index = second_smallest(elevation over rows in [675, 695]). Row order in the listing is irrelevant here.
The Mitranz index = 2.36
